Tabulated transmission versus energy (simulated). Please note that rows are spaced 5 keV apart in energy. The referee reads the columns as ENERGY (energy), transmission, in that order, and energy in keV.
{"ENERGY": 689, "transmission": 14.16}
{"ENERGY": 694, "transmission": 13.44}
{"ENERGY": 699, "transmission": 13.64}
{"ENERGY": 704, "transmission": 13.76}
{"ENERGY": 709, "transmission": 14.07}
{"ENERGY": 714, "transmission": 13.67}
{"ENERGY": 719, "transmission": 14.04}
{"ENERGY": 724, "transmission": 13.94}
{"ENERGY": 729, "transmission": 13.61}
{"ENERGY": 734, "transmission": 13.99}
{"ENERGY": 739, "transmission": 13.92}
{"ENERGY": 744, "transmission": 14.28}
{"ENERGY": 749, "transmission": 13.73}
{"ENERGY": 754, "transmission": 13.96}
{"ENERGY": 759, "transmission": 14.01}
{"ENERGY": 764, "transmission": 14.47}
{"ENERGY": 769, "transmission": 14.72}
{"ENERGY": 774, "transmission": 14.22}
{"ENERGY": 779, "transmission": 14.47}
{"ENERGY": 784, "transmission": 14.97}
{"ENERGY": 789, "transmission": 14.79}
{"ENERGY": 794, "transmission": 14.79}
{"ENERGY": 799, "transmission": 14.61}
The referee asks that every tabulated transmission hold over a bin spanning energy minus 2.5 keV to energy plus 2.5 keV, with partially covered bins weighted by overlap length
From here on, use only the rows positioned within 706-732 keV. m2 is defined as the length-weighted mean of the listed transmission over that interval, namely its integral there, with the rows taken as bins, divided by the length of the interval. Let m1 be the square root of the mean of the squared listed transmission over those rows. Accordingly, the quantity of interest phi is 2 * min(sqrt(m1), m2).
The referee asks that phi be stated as 7.45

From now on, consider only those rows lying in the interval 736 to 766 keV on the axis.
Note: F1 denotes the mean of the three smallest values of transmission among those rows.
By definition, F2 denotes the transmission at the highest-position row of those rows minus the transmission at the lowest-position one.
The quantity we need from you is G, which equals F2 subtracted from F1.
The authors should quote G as 13.3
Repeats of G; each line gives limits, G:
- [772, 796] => 13.9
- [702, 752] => 13.7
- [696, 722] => 13.3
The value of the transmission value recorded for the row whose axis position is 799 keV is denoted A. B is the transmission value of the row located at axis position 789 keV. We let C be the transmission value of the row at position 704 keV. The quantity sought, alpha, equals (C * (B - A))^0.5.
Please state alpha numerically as 1.6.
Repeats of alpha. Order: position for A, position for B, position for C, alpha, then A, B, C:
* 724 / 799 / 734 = 3.1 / 13.94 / 14.61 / 13.99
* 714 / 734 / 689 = 2.1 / 13.67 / 13.99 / 14.16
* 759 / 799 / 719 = 2.9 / 14.01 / 14.61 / 14.04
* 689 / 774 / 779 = 0.9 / 14.16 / 14.22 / 14.47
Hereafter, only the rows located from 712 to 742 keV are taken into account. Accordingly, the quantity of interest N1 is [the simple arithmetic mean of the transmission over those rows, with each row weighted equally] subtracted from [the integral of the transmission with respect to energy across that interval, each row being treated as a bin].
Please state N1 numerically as 402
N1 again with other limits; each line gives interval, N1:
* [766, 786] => 277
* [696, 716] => 262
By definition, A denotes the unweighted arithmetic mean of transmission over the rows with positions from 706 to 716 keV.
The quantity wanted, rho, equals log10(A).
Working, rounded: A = 13.9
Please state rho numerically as 1.14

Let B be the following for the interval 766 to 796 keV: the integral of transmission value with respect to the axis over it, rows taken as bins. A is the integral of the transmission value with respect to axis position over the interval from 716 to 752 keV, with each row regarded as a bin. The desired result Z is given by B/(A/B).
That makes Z 386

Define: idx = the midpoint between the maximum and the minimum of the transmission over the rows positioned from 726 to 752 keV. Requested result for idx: 13.9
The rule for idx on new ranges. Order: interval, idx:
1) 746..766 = 14.1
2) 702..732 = 13.8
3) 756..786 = 14.5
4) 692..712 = 13.8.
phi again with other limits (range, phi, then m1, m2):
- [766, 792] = 7.65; 14.6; 14.6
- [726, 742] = 7.44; 13.8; 13.9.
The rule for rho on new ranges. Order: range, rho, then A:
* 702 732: 1.14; 13.8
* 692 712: 1.14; 13.7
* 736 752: 1.15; 14.0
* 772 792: 1.16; 14.6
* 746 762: 1.14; 13.9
